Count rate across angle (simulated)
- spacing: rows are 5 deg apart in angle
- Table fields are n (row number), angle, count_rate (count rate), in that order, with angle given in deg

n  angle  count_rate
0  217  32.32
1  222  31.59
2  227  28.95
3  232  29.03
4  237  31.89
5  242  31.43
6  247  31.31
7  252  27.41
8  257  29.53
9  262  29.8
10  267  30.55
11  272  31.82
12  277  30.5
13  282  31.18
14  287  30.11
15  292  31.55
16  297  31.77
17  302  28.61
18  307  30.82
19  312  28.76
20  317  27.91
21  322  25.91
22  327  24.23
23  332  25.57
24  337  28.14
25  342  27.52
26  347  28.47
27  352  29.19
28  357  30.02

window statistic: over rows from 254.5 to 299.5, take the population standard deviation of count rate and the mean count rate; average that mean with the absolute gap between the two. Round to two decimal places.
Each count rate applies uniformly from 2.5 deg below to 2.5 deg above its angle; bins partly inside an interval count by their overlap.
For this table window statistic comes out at 30.35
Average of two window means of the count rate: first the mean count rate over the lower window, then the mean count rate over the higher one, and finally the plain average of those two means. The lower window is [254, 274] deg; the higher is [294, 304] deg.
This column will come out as 30.3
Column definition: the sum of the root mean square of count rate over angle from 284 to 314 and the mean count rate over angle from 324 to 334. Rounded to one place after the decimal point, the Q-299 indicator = 55.2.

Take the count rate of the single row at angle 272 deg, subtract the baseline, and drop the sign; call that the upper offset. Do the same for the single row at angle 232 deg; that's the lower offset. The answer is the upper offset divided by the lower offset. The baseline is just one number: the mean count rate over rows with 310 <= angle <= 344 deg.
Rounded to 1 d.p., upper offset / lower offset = 2.3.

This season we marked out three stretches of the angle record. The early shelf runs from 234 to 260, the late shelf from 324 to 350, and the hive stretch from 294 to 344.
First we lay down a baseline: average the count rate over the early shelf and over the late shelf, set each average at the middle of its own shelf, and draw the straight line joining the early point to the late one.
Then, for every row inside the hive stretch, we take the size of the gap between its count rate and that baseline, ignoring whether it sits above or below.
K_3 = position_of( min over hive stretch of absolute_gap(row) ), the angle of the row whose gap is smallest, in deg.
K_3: 317 deg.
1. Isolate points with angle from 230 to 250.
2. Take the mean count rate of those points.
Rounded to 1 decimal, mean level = 30.9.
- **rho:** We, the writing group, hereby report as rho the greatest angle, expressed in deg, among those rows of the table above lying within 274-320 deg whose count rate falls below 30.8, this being 317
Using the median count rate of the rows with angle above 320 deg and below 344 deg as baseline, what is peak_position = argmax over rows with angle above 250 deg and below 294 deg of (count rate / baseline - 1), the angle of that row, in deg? 272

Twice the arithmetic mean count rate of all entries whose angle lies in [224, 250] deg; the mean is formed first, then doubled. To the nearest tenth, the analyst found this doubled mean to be 61.0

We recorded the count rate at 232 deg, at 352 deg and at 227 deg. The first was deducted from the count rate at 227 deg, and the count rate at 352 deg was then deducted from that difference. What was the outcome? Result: -29.3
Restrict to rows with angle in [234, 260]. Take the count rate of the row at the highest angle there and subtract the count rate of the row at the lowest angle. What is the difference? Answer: -2.4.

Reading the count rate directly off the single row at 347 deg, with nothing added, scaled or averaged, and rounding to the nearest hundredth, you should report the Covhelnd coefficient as 28.47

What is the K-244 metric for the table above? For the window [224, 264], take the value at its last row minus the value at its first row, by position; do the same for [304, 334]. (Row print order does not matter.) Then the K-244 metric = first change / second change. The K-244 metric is -0.2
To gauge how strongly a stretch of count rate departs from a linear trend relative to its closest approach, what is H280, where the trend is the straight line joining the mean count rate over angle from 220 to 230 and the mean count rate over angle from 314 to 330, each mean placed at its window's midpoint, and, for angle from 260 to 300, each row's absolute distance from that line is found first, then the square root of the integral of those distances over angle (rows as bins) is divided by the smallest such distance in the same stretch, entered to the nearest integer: 9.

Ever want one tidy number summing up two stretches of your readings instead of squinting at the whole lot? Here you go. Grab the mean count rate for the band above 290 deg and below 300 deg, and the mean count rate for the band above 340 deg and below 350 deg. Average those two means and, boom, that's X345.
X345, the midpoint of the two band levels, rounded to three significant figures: 29.8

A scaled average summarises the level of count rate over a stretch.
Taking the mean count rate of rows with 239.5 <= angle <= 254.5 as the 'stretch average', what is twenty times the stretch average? 601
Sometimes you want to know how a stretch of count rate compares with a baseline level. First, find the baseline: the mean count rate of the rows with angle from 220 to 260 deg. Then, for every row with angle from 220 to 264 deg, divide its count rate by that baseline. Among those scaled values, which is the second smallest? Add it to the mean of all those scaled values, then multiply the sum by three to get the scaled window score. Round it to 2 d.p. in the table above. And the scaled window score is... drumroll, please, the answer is 5.88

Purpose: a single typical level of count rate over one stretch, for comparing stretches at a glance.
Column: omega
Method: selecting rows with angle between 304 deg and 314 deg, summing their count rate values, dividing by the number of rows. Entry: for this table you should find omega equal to 29.8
